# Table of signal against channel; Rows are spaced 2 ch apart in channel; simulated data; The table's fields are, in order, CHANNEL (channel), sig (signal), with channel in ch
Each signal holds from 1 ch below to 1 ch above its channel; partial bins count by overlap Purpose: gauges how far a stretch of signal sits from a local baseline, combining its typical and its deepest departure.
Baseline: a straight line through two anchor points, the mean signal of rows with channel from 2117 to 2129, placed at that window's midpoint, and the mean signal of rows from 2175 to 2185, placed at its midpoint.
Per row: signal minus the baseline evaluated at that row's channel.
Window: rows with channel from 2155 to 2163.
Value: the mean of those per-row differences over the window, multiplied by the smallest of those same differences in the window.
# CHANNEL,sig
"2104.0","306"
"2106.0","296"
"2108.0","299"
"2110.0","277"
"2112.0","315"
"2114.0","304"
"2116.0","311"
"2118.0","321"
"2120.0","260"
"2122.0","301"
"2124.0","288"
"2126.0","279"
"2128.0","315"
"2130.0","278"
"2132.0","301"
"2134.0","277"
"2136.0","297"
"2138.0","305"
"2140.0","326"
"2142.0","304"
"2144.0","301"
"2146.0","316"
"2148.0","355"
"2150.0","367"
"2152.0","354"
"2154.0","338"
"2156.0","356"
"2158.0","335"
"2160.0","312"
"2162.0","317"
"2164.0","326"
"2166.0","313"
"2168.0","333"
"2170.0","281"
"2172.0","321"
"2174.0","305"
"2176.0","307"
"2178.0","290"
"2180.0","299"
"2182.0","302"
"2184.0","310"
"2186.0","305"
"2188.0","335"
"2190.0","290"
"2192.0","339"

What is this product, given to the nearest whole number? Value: 408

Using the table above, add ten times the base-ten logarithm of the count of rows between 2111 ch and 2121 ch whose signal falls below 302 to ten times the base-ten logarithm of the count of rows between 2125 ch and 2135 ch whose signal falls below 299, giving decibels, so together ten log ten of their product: 4.8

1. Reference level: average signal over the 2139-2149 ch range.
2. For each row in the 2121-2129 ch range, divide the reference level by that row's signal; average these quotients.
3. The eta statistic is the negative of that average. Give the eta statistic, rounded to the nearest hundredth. -1.09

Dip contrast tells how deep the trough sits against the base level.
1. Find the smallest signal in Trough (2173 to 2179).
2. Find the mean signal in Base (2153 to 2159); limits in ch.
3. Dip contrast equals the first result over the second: 0.85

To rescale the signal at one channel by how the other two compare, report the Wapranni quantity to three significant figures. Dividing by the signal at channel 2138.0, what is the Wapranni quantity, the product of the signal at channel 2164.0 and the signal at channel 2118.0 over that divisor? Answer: 343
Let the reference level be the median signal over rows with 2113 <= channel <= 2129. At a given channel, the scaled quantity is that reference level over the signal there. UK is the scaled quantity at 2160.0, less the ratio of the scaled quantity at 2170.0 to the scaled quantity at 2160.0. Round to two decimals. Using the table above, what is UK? -0.14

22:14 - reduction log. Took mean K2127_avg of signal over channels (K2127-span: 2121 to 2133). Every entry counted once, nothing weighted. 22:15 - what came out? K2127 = 294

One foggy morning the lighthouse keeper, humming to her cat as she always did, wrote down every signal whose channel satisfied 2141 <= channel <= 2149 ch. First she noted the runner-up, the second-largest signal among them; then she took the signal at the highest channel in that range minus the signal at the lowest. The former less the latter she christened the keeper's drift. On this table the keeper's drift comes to 265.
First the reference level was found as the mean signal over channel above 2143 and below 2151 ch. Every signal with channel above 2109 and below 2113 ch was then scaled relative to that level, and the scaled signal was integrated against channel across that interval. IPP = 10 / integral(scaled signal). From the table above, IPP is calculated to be 2.83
